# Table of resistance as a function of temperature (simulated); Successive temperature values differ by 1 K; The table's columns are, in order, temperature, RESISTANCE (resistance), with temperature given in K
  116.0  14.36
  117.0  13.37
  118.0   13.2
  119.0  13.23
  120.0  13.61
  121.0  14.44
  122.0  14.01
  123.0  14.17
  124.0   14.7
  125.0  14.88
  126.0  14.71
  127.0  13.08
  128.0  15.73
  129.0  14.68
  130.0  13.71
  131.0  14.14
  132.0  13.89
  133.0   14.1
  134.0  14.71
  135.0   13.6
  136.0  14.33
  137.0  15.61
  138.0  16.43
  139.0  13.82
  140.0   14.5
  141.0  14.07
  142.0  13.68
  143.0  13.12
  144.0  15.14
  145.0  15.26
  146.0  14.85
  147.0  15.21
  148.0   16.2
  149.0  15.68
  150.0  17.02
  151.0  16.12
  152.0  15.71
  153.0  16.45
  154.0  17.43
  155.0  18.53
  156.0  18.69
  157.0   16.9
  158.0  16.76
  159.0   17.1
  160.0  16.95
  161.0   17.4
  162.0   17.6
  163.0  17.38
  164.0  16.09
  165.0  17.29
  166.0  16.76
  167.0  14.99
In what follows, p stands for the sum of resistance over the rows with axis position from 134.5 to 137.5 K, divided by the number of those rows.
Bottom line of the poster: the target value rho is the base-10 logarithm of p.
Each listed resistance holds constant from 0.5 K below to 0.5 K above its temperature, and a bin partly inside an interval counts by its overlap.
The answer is 1.16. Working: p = 14.5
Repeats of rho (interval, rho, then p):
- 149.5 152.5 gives 1.21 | 16.3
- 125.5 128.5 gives 1.16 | 14.5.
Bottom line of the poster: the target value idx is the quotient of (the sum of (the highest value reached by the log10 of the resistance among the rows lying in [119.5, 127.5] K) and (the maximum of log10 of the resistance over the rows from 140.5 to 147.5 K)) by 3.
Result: 0.785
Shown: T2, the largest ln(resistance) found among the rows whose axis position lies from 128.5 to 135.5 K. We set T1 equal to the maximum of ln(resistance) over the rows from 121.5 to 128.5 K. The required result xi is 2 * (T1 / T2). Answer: 2.05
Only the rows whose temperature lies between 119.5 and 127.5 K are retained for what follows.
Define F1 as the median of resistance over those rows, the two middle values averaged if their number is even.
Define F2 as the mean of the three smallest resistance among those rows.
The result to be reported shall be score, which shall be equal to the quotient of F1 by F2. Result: 1.05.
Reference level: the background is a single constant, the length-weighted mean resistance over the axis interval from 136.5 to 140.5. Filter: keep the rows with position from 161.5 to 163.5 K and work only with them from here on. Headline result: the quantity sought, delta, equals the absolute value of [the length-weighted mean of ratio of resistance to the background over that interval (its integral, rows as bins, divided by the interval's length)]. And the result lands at 1.16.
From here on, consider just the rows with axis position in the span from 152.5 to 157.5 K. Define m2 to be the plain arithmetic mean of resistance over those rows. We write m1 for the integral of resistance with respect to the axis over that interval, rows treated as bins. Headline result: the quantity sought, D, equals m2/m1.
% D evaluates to 0.20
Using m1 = 88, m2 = 17.6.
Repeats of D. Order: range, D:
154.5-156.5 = 0.50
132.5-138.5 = 0.17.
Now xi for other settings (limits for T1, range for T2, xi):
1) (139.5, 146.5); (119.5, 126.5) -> 2.02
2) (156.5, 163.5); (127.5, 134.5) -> 2.08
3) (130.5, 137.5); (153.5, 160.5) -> 1.88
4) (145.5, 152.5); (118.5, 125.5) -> 2.10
